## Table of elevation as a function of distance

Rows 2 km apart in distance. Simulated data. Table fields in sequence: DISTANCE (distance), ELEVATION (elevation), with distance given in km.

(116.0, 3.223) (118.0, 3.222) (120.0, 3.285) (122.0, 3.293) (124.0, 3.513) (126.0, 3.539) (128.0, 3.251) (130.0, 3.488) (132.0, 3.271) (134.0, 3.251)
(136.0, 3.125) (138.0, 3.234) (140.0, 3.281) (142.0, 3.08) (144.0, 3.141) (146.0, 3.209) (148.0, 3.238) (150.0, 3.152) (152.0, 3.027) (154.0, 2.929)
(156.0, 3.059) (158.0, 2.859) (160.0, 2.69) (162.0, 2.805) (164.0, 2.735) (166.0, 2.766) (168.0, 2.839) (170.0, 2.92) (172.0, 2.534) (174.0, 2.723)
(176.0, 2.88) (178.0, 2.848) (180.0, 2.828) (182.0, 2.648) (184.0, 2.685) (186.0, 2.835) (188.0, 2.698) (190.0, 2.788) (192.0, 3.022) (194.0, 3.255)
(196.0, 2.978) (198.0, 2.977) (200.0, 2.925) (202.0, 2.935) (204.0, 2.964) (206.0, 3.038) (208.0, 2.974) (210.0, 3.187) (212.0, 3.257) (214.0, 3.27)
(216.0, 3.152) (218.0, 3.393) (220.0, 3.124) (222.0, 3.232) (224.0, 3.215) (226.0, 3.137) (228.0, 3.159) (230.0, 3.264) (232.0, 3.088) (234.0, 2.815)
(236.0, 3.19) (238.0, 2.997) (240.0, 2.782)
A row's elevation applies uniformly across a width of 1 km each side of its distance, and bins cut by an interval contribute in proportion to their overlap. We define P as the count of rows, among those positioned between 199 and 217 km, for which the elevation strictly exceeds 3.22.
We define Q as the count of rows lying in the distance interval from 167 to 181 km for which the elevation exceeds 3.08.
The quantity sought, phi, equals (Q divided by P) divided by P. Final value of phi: 0.00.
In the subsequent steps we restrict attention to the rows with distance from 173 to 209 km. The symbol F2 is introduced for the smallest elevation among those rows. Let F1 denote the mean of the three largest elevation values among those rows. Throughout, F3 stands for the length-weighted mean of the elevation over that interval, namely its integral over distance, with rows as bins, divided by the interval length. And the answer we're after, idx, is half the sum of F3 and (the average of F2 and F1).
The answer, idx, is 2.88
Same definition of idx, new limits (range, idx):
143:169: 2.95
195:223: 3.11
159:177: 2.74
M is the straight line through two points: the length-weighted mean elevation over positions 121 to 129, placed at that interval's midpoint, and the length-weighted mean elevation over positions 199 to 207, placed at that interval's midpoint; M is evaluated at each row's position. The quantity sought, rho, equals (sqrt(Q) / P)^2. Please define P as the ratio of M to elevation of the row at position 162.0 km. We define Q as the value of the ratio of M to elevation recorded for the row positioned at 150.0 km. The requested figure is 0.80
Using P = 1.14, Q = 1.03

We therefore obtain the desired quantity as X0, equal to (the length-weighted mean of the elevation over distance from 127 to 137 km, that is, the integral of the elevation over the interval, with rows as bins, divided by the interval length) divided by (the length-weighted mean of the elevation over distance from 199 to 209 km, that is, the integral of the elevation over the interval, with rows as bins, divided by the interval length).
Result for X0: 1.10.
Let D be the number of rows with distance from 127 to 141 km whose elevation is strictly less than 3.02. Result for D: 0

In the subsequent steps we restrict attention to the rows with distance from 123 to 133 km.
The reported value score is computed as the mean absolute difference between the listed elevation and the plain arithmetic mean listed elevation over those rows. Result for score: 0.121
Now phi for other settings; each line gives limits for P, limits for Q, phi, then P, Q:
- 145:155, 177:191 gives 0.00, 1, 0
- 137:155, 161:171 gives 0.00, 3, 0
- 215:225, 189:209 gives 0.25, 2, 1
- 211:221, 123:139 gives 0.89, 3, 8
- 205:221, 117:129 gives 0.67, 3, 6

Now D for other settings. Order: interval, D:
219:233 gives 0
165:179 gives 7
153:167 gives 6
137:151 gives 0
